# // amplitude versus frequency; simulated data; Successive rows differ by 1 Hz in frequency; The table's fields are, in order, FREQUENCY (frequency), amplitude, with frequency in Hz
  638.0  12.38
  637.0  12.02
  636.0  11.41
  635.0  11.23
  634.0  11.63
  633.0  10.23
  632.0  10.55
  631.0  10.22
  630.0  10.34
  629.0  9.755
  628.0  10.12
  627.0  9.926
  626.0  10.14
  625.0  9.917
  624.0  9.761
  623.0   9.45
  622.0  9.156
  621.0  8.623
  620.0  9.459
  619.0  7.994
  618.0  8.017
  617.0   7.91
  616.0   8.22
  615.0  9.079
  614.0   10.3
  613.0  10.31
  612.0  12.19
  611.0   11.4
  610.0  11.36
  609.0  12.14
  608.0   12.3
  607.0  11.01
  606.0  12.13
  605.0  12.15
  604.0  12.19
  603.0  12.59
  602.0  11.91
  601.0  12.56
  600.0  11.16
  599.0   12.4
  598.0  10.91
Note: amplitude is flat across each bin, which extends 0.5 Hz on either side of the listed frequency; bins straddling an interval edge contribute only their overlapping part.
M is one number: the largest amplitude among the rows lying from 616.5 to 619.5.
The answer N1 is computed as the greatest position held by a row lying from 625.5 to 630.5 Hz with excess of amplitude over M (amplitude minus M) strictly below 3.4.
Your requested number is 630.0 Hz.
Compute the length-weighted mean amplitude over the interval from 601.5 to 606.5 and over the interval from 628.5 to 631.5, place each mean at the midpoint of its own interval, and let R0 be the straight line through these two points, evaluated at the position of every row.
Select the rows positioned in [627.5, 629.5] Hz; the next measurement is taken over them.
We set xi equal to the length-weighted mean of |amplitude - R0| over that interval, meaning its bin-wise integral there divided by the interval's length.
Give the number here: 0.29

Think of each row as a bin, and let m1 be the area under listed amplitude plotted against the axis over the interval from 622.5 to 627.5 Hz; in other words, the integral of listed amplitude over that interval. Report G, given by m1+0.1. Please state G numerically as 49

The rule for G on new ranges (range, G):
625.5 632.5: 71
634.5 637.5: 35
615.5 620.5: 42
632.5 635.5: 33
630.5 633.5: 31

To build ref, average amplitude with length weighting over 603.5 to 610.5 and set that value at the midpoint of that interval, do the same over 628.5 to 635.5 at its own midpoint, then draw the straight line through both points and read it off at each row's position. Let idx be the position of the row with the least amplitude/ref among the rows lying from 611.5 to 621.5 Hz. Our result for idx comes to 617.0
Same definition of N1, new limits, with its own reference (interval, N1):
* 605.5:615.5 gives 615.0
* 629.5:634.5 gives 633.0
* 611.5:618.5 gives 618.0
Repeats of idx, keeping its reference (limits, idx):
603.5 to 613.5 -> 613.0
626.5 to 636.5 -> 629.0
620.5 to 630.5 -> 621.0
